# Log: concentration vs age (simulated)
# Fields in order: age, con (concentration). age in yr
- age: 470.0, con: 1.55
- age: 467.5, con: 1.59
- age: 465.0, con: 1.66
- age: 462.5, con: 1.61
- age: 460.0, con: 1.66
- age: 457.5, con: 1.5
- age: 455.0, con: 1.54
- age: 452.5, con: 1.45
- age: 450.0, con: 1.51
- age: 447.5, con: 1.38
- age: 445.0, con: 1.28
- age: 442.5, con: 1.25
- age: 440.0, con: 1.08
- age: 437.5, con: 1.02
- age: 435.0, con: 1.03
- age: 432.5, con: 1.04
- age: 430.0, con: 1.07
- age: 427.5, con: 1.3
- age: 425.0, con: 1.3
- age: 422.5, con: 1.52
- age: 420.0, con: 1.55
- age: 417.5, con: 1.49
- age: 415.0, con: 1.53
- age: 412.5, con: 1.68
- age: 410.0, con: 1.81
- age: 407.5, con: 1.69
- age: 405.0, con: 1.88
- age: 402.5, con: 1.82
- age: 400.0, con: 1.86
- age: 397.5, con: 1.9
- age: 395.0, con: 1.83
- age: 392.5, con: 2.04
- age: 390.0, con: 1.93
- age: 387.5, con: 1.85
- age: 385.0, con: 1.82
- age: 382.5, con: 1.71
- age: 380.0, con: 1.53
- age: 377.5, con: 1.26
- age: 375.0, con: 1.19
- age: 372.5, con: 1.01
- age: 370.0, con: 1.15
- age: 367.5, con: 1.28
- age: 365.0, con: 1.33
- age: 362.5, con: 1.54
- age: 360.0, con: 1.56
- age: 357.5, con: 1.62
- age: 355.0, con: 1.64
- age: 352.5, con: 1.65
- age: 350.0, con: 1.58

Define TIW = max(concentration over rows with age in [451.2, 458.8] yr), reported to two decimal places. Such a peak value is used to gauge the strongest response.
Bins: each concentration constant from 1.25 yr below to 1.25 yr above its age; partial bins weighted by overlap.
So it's 1.54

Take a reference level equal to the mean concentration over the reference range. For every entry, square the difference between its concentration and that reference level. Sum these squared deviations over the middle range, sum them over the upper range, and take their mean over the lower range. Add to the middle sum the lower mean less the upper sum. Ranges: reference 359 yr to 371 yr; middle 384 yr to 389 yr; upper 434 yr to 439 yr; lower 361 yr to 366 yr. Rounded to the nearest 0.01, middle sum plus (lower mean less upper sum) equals 0.20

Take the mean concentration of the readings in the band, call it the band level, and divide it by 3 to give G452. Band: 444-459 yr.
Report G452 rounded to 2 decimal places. 0.48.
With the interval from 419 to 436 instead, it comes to 0.42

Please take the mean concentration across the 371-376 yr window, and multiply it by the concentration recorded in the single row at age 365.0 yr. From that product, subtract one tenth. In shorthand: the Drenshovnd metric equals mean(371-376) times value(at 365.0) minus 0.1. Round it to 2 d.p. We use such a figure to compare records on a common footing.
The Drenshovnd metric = 1.36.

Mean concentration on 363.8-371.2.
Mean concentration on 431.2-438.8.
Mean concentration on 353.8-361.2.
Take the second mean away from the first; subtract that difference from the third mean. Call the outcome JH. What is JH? 1.4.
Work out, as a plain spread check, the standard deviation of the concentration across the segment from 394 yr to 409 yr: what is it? 0.07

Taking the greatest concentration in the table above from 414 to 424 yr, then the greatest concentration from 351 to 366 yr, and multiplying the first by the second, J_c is 2.6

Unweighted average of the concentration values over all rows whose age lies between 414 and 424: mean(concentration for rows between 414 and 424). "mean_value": 1.52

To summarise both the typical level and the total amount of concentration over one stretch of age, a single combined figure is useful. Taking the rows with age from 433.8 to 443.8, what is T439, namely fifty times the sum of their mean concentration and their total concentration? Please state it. 274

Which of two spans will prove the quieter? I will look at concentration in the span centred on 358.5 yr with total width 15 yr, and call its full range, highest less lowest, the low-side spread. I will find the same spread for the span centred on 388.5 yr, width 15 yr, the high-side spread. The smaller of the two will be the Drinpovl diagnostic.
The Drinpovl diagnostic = 0.32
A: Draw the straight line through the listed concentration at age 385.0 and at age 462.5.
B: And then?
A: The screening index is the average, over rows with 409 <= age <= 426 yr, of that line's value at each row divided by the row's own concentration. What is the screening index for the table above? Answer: 1.1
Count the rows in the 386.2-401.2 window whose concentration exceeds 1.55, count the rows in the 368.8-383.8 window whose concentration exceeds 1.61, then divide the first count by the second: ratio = 6.0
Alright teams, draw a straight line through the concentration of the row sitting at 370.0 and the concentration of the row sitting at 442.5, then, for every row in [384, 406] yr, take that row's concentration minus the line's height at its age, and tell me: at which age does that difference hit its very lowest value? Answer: 402.5 yr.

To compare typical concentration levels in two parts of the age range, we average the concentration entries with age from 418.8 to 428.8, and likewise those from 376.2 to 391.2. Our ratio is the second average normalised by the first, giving 1.19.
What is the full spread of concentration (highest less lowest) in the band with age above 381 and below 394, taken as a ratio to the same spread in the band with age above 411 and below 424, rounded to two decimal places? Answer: 1.74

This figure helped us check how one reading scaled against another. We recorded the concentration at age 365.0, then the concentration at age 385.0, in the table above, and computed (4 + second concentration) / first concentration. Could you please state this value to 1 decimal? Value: 4.4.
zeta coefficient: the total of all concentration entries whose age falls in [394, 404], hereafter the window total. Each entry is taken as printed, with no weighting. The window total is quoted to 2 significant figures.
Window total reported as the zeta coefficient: 7.4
